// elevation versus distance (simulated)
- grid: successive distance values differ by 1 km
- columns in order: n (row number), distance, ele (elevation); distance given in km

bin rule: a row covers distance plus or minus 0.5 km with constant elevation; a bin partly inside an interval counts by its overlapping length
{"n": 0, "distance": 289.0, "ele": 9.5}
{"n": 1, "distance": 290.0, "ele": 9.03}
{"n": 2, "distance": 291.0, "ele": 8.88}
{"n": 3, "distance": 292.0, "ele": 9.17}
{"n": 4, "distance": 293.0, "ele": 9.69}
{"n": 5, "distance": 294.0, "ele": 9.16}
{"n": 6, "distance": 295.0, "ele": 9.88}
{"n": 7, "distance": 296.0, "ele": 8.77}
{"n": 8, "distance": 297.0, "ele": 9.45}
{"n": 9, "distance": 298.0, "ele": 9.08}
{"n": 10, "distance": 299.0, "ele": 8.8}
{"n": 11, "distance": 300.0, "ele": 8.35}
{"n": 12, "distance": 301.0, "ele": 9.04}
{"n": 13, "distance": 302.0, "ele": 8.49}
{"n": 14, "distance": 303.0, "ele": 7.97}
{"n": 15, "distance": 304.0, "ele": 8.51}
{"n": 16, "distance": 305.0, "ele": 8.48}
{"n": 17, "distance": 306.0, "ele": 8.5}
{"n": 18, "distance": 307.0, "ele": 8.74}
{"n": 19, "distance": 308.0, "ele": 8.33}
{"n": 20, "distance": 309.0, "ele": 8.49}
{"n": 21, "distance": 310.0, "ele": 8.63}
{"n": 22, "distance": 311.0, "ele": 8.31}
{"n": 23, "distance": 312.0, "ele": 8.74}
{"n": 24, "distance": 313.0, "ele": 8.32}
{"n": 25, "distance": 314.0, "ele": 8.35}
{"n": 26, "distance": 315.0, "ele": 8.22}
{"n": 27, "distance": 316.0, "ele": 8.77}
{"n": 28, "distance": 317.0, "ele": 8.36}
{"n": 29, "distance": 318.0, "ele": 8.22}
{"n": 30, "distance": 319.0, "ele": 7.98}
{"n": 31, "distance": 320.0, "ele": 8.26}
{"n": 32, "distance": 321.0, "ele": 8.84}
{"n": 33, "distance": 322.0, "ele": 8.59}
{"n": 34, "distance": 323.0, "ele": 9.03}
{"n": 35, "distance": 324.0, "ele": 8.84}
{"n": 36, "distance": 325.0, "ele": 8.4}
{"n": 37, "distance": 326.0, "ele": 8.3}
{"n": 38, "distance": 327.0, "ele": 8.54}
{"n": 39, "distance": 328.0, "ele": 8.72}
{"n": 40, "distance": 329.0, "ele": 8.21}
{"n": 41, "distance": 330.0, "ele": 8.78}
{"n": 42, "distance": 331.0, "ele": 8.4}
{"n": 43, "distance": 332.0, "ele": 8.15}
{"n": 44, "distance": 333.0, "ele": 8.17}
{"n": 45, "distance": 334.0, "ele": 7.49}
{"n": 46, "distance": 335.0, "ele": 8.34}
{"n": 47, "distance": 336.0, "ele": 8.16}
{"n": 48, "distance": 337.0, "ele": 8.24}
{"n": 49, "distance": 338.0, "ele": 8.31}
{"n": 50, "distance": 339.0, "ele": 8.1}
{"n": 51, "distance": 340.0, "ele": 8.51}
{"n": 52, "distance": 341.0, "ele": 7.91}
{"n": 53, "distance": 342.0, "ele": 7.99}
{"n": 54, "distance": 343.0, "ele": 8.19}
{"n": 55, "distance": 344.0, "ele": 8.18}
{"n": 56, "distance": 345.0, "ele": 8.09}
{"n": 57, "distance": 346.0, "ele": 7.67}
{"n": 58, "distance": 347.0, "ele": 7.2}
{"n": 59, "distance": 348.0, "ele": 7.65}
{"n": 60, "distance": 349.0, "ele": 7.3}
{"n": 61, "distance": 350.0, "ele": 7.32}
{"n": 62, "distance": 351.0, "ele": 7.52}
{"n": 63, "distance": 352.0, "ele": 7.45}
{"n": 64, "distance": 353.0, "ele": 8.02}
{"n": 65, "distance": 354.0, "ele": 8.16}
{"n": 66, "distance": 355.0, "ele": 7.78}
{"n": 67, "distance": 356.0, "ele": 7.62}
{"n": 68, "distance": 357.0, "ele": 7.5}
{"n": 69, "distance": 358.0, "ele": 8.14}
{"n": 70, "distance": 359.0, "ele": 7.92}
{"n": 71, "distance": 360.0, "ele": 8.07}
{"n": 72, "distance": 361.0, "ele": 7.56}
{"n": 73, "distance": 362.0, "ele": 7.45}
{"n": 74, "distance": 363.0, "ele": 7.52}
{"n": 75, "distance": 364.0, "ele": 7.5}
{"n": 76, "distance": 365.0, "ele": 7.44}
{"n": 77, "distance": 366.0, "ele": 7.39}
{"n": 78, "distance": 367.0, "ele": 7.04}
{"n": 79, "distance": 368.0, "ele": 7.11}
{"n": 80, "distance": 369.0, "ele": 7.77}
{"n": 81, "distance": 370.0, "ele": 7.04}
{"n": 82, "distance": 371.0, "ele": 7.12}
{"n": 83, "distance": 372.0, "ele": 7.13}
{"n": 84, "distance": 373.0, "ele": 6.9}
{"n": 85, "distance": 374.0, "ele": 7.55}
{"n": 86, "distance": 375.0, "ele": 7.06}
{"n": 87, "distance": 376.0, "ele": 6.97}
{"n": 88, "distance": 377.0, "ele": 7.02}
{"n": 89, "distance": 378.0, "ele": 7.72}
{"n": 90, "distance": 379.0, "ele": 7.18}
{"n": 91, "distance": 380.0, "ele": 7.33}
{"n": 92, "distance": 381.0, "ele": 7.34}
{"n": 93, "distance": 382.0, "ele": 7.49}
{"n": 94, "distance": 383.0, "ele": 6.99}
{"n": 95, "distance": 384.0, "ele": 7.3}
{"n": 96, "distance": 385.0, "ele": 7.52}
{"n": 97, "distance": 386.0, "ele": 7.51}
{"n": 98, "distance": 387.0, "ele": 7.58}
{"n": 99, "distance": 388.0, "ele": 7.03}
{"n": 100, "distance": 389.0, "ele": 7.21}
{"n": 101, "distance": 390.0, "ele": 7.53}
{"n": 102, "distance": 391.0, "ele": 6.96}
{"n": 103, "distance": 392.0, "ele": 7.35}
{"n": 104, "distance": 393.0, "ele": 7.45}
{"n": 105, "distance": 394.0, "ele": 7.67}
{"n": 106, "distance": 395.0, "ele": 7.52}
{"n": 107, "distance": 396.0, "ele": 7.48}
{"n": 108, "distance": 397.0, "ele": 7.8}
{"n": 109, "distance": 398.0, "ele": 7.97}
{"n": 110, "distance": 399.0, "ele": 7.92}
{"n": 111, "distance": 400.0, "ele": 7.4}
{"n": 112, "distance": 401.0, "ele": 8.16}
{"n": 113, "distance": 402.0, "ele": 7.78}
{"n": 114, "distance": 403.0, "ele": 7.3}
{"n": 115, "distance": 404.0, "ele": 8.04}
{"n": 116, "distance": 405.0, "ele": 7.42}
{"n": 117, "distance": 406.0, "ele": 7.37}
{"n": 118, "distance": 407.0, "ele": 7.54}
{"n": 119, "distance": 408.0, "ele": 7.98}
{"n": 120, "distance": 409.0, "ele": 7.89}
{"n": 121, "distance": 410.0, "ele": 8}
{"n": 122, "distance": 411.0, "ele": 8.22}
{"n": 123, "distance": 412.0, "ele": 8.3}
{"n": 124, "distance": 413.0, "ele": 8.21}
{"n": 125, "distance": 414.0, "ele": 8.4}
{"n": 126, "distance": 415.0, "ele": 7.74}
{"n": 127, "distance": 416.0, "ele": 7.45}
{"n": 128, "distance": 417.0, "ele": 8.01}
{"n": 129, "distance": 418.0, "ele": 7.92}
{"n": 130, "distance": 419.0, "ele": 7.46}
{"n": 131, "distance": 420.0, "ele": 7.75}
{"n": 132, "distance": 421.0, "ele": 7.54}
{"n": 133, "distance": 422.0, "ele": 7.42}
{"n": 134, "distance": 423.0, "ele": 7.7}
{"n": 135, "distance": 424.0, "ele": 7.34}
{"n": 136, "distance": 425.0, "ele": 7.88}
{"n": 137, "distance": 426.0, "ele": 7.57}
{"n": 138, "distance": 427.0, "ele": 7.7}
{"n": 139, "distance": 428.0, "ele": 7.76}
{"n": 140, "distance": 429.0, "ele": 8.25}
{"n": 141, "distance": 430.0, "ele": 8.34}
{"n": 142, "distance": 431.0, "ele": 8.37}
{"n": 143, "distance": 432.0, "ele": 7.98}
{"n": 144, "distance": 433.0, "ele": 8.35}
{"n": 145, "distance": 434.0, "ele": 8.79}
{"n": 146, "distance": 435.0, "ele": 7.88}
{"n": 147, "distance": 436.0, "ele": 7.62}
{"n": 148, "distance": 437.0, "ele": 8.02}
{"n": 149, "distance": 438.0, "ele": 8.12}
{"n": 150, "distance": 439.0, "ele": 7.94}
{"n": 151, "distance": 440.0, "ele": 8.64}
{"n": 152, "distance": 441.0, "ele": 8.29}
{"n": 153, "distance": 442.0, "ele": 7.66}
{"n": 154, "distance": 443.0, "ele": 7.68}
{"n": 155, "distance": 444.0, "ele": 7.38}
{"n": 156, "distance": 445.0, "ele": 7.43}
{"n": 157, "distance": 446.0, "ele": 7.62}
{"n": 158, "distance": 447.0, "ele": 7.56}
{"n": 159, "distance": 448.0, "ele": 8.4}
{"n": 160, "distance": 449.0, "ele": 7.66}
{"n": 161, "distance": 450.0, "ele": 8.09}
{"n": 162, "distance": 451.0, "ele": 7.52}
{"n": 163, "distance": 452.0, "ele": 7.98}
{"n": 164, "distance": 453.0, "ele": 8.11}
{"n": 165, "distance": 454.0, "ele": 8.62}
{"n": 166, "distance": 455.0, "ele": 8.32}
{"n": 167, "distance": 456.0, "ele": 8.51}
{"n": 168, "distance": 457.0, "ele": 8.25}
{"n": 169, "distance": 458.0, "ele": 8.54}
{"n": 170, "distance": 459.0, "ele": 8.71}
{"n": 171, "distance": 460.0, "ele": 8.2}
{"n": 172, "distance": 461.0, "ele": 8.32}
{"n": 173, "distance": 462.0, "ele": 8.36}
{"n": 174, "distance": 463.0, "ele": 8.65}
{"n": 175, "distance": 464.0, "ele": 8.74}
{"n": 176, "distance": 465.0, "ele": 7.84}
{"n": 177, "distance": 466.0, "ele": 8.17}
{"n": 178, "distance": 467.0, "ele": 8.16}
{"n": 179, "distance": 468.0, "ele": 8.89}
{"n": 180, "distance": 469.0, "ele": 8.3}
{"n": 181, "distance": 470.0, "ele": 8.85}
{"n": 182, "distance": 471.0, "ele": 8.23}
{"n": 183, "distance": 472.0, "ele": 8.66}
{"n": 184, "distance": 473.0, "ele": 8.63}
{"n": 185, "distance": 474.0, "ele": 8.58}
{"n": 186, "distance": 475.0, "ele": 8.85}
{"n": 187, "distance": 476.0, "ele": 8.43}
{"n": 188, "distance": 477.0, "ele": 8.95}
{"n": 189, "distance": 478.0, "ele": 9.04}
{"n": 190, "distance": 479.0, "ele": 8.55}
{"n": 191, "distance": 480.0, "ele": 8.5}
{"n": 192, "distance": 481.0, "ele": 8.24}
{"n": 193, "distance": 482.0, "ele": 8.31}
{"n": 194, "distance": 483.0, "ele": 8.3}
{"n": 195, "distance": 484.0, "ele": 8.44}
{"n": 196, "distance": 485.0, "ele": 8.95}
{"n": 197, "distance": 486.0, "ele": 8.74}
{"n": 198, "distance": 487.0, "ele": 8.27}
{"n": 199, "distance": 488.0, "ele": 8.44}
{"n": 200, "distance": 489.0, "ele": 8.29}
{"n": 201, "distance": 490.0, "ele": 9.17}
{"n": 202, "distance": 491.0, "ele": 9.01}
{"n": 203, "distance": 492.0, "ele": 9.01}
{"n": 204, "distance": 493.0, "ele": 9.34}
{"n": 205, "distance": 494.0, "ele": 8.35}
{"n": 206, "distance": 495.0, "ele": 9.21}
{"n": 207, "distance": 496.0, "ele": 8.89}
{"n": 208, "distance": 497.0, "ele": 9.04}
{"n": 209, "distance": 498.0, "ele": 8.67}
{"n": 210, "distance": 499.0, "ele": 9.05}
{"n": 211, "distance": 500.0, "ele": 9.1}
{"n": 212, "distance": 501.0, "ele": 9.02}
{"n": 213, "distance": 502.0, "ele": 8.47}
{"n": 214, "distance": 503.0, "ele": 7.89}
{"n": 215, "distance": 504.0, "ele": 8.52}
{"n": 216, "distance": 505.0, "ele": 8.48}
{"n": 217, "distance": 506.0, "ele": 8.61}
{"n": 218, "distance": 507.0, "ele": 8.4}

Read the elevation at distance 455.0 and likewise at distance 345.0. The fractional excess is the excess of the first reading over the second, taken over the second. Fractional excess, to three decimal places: 0.028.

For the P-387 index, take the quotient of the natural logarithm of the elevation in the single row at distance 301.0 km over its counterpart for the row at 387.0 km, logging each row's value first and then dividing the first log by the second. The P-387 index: 1.09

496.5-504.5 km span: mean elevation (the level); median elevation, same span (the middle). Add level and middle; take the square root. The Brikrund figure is 4.19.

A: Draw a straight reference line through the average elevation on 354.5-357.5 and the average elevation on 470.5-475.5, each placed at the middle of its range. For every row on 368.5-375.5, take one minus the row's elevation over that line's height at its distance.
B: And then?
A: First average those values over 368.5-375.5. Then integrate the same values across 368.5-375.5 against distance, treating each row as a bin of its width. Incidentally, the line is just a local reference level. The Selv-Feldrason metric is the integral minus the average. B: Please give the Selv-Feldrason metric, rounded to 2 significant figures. 0.42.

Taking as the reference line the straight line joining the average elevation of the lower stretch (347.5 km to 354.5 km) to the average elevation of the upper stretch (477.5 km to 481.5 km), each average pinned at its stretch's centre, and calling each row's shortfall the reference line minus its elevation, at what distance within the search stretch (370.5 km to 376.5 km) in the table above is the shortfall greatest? 373.0 km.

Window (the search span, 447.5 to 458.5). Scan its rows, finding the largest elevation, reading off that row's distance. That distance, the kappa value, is 454.0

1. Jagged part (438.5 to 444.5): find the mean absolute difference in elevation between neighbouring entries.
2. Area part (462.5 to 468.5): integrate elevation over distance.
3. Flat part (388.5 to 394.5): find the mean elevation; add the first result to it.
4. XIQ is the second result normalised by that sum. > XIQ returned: 6.50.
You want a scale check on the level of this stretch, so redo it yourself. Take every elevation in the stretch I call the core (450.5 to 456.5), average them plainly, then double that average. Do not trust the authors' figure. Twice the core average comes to 16.4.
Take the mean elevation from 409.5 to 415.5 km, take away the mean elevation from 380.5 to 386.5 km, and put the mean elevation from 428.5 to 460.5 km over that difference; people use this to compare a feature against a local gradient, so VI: 10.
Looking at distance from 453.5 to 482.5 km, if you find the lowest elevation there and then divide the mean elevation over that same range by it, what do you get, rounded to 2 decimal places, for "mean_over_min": 1.08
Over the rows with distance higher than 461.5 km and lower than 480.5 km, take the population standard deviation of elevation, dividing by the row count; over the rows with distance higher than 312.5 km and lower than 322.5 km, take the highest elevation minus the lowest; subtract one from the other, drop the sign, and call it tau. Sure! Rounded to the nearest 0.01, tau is 0.55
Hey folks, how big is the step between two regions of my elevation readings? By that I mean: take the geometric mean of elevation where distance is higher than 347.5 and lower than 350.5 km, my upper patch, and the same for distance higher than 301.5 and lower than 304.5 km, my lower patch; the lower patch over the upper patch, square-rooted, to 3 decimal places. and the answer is 1.059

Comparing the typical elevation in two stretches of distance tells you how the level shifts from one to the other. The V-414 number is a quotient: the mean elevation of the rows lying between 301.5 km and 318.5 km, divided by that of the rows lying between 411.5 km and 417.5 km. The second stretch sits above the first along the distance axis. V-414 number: 1.05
